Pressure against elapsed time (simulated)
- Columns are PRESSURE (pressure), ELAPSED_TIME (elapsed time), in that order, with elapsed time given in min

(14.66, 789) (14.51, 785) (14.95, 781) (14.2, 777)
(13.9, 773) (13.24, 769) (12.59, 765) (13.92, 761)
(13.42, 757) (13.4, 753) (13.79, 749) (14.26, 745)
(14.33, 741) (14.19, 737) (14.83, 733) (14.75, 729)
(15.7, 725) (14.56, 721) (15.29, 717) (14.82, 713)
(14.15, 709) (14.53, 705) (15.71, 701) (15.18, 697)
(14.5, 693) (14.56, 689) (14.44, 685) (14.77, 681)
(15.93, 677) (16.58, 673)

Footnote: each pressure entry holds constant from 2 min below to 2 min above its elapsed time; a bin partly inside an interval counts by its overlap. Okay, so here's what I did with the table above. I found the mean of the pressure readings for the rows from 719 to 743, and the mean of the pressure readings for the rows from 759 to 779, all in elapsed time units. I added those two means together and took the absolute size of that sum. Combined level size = 28.3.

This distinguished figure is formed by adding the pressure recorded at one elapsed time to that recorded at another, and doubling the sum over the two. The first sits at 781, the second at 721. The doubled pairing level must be 59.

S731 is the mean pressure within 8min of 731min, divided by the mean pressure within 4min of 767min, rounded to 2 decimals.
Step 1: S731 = 1.15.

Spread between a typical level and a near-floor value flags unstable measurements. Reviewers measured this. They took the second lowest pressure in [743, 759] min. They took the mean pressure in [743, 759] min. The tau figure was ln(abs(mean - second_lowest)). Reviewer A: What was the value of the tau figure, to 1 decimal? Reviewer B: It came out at -1.2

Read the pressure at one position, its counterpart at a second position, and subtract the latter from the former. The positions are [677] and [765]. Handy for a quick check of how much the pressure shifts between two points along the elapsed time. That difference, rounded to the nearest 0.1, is 3.3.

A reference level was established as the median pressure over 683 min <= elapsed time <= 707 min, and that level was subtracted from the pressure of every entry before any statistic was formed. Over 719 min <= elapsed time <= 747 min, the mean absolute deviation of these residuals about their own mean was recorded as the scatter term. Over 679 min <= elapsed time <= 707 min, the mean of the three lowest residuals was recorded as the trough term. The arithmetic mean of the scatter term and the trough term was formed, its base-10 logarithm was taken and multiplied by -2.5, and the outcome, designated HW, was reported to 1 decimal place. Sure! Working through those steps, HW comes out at 2.0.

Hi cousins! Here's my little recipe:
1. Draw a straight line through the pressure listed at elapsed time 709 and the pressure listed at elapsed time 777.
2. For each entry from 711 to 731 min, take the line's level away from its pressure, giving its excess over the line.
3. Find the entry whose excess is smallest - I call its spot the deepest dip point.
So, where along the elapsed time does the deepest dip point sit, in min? 721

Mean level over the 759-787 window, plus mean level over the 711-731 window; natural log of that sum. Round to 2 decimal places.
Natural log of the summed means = 3.36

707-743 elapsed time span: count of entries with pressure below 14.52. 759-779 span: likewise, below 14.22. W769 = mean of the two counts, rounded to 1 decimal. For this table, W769 4.0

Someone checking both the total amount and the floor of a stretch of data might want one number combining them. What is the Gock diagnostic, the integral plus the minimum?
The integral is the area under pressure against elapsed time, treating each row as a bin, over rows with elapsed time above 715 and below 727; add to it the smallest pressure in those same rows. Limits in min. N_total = 196.8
